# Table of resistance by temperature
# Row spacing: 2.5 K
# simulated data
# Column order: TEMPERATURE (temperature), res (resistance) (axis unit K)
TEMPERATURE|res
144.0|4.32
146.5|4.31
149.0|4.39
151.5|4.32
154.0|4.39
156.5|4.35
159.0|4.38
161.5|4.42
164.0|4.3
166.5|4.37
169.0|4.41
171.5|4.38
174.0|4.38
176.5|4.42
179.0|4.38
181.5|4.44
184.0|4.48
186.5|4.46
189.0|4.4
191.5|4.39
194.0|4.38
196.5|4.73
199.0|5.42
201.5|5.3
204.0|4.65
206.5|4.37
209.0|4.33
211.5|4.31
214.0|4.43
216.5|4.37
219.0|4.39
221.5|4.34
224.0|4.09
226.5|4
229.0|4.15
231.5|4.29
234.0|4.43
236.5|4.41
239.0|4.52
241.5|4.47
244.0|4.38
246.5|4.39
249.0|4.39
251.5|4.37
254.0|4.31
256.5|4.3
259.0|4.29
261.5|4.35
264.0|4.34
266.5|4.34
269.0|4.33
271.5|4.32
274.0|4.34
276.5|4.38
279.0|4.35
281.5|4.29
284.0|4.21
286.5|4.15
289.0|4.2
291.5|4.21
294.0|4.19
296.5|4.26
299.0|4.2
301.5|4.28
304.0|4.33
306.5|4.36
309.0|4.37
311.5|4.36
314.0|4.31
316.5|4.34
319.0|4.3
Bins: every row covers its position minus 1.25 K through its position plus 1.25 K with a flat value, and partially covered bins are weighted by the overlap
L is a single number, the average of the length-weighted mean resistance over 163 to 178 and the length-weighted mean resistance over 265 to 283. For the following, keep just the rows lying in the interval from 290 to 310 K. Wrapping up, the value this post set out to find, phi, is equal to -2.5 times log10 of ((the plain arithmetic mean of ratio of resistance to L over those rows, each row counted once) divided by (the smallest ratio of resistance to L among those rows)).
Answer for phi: -0.022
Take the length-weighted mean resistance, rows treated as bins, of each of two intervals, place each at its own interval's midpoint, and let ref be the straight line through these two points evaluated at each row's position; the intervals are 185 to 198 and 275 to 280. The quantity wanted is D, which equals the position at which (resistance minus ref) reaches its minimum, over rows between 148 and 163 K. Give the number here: 151.5 K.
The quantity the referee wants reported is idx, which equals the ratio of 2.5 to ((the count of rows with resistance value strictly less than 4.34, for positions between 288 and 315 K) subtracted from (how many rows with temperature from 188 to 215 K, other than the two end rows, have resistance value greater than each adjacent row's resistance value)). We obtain 0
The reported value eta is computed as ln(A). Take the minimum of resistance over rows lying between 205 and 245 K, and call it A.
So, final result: 1.39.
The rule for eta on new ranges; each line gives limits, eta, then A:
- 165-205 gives 1.47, 4.37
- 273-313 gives 1.42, 4.15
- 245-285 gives 1.44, 4.21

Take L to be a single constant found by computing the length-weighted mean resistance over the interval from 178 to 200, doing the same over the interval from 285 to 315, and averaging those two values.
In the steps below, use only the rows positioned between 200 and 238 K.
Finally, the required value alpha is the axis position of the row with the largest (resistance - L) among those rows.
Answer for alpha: 201.5 K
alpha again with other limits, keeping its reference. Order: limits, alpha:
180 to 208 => 199.0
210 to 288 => 239.0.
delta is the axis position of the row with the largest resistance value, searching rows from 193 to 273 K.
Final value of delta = 199.0 K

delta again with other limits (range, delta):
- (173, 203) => 199.0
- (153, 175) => 161.5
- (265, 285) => 276.5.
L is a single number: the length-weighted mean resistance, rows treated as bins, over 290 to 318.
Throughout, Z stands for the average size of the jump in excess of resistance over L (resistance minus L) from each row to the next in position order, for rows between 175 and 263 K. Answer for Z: 0.113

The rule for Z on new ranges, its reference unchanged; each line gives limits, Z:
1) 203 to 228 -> 0.103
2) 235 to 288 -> 0.037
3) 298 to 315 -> 0.038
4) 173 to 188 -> 0.040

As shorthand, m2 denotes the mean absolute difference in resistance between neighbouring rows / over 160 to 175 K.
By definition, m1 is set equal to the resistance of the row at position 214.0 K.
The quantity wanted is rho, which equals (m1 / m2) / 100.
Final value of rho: 0.85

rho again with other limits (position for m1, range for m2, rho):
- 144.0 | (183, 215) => 0.22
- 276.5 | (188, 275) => 0.40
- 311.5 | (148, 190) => 0.91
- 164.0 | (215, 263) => 0.60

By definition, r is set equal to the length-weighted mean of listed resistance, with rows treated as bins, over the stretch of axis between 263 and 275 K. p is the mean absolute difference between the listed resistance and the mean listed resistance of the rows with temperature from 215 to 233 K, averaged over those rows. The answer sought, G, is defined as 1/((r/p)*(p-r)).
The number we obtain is -0.0072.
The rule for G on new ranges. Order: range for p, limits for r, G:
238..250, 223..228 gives -0.0032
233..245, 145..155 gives -0.0023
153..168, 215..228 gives -0.0016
